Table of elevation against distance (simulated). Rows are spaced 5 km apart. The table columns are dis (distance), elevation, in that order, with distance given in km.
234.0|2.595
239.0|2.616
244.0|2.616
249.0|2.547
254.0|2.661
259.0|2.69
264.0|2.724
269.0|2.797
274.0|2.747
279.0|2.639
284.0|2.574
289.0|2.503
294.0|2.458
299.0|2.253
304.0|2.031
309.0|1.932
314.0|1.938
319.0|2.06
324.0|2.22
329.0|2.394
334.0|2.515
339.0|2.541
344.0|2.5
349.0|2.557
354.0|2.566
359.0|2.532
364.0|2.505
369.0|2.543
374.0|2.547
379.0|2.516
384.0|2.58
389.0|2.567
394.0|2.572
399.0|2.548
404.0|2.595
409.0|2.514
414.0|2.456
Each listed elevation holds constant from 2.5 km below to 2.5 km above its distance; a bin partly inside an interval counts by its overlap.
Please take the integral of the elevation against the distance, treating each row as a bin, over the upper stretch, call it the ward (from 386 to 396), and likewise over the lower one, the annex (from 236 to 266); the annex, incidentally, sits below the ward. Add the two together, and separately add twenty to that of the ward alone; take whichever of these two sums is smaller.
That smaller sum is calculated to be 46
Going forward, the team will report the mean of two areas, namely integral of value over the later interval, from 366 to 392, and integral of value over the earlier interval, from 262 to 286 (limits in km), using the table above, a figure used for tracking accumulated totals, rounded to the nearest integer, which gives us 66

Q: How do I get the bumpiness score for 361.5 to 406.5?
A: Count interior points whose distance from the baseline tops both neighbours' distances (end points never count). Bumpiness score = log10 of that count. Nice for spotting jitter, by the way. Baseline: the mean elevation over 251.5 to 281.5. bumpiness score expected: 0.48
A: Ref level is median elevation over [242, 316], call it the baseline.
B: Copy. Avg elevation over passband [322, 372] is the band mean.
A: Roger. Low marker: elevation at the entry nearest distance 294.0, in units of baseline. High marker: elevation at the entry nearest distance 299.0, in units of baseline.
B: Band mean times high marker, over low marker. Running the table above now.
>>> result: 2.28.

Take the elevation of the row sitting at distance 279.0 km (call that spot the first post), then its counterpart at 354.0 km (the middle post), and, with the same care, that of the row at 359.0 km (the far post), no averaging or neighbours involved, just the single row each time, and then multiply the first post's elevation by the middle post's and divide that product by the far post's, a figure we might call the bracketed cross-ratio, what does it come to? 2.7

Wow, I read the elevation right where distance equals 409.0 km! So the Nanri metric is 2.514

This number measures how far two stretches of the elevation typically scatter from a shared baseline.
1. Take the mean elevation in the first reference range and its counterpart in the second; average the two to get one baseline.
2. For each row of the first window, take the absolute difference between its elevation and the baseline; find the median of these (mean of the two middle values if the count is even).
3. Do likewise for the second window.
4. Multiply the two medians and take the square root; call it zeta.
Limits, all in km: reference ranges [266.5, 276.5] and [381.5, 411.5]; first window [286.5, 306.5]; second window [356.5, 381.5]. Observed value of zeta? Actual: 0.21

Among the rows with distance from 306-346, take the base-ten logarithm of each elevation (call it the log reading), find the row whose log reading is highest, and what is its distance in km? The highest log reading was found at 339.0 km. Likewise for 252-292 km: 269.0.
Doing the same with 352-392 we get 384.0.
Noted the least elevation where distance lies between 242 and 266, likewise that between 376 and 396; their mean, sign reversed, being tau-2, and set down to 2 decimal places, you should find -2.53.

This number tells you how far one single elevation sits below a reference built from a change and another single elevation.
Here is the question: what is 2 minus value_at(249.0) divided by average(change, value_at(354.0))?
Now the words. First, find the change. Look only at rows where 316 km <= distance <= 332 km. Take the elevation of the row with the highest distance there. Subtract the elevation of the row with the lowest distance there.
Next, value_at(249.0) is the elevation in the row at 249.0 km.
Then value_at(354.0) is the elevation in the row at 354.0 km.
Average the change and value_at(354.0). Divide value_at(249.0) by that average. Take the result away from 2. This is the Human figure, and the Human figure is 0.24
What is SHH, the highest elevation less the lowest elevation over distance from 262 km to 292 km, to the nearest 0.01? 0.29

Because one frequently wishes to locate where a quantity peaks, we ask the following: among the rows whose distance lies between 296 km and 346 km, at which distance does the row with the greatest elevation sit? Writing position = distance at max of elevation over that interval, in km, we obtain 339.0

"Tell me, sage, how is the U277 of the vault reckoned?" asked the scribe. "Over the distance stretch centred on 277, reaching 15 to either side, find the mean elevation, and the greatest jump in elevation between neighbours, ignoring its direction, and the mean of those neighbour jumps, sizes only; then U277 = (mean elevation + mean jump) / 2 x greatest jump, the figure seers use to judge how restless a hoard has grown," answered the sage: 0.15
